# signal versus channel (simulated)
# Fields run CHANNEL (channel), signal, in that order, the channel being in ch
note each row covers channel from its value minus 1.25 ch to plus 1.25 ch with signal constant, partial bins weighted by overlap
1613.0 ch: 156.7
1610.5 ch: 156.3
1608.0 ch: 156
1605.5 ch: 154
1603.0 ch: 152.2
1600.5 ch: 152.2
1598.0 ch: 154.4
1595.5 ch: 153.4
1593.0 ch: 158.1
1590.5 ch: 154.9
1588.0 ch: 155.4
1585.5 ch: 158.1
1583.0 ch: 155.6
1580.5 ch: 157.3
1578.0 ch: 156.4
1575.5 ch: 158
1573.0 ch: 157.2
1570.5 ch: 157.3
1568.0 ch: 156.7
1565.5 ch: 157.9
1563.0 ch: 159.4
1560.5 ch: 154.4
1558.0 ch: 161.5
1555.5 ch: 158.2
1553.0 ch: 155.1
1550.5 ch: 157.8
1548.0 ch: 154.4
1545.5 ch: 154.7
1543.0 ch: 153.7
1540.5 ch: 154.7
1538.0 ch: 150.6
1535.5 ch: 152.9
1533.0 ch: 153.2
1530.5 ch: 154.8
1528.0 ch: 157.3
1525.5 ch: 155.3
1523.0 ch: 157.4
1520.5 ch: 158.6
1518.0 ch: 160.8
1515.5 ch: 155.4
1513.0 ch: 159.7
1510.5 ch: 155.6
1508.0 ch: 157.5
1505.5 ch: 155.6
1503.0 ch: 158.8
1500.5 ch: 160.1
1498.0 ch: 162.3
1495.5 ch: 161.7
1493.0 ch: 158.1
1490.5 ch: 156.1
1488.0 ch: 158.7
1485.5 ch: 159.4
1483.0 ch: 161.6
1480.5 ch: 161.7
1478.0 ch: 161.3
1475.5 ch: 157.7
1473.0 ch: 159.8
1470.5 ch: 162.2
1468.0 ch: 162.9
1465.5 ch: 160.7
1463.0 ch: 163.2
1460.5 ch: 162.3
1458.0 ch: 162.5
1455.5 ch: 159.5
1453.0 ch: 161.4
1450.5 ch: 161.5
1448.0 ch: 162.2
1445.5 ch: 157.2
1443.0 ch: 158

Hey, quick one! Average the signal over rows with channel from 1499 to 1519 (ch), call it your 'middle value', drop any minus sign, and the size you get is 158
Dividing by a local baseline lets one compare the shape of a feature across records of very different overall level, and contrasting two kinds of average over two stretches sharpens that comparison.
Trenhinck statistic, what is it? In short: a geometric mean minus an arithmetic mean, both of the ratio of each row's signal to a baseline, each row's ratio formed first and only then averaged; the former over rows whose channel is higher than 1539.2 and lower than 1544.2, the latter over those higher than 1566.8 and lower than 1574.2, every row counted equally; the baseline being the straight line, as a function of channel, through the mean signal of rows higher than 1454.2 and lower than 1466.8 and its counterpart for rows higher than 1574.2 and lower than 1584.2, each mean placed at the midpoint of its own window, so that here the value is -0.025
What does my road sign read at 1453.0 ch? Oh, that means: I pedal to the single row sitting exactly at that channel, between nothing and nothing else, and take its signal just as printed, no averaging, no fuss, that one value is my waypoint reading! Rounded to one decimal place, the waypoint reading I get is 161.4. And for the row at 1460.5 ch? 162.3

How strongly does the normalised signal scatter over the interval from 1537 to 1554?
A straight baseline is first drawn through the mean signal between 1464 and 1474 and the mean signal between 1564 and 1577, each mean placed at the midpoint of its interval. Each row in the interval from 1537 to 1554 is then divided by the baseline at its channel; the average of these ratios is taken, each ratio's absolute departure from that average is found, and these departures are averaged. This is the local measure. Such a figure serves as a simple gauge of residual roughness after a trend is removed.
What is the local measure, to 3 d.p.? 0.009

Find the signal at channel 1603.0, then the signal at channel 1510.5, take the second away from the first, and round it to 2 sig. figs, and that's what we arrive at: -3.4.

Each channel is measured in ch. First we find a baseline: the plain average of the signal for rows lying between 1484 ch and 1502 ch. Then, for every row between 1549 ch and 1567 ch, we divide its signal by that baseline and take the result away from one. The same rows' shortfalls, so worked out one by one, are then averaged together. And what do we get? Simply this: 0.011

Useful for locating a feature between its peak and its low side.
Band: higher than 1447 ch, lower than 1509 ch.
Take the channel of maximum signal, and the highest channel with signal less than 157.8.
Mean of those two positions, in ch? 1485.5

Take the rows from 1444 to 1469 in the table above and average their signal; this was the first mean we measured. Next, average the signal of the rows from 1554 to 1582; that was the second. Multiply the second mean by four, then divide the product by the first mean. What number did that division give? 3.91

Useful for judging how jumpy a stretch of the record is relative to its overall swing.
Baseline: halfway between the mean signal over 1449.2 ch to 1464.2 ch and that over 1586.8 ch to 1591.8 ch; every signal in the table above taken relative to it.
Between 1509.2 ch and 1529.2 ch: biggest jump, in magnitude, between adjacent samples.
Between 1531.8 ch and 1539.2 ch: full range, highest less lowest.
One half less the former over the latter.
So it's -1.6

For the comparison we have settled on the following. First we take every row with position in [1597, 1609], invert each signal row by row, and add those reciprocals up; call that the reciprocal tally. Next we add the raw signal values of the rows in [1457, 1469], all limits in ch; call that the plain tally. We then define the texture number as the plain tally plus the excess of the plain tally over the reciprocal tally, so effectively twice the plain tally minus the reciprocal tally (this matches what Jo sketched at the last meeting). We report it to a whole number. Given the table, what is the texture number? 1623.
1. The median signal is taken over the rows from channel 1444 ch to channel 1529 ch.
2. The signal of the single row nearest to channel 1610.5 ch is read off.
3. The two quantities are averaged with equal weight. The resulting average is 158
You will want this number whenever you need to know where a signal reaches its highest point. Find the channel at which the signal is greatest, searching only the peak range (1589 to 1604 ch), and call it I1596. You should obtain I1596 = 1593.0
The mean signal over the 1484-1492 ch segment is 158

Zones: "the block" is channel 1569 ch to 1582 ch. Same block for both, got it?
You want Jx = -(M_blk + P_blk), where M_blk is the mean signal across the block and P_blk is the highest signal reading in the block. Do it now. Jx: -315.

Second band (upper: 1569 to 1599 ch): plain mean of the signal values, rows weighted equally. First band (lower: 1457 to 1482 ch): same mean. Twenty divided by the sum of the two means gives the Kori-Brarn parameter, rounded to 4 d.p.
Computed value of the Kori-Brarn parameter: 0.0629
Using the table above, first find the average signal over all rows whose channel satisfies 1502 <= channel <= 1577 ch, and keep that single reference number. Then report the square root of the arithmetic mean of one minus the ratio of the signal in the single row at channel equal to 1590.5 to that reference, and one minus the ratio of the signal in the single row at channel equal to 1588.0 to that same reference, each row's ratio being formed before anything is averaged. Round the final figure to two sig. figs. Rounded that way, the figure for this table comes 0.092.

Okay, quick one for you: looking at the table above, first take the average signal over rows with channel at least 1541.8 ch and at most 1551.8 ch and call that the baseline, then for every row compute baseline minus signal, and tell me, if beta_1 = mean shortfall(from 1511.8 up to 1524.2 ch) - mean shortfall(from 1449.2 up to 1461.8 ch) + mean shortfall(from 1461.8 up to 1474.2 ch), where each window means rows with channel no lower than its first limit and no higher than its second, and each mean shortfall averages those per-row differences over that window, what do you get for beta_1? -4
